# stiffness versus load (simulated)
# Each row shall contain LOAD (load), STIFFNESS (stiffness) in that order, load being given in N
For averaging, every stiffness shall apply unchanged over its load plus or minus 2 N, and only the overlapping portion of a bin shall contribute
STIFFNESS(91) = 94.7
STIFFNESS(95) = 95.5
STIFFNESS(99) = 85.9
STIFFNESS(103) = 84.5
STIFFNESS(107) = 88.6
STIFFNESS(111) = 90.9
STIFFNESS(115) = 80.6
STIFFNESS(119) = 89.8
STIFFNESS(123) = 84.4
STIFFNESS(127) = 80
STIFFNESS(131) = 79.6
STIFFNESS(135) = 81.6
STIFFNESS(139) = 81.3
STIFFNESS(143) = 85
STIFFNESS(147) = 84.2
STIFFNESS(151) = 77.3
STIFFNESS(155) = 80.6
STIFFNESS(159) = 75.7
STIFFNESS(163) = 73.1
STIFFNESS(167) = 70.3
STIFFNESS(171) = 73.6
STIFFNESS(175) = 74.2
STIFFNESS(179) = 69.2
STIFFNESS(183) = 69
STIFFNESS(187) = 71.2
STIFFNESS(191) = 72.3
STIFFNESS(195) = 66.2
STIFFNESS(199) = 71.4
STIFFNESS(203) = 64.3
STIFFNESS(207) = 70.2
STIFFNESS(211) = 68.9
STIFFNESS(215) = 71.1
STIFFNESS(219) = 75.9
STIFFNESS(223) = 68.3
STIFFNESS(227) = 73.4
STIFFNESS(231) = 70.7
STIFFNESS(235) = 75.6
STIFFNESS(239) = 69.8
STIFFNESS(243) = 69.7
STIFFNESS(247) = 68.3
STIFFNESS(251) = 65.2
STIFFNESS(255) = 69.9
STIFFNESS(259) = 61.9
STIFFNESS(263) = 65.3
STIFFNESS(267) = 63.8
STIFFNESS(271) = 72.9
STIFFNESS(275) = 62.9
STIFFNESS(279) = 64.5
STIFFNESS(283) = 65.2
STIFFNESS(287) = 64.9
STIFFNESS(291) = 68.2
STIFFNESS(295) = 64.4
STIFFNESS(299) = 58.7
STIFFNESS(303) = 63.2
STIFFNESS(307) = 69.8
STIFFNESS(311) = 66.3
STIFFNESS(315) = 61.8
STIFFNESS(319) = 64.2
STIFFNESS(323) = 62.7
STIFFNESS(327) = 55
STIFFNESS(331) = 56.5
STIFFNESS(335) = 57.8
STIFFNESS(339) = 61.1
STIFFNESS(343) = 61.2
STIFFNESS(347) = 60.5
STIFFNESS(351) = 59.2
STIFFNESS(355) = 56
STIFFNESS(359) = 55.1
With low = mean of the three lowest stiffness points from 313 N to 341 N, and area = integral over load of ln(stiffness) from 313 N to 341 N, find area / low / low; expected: 0.036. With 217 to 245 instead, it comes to 0.025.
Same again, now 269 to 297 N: 0.029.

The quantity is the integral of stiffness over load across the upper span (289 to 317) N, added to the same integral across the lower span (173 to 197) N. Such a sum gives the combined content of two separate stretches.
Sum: 3498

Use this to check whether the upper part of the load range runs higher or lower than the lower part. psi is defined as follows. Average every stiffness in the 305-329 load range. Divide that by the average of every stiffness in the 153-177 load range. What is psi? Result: 0.85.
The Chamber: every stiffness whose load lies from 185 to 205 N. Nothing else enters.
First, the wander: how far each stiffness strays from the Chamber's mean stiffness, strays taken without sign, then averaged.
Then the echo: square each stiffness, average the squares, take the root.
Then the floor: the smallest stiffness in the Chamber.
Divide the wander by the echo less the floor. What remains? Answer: 0.63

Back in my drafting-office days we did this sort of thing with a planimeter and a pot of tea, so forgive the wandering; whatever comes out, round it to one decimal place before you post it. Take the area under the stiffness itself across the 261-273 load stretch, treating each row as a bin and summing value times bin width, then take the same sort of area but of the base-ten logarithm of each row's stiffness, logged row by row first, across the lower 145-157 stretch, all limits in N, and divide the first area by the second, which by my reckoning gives 35.3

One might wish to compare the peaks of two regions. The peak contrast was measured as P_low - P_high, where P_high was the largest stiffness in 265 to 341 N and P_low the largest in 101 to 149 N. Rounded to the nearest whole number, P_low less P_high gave 18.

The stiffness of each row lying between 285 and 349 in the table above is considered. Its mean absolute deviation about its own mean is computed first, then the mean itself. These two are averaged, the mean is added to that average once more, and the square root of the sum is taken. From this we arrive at 9.7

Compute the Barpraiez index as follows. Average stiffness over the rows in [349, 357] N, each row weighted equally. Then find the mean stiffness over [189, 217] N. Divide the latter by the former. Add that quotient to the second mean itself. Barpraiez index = 70.4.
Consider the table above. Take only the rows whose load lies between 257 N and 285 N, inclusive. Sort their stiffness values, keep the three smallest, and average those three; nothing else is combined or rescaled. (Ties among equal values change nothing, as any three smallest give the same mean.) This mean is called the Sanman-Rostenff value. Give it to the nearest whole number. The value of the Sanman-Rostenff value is 63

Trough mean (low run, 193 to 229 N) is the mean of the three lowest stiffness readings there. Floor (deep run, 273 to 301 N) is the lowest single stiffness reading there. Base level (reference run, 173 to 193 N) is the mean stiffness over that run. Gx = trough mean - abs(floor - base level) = 54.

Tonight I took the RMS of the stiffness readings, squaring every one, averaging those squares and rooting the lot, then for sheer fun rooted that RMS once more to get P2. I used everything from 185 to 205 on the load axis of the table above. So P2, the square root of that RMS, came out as 8.3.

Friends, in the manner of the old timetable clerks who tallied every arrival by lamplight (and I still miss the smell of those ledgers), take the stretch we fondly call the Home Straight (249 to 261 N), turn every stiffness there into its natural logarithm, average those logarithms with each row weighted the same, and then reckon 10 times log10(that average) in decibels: 6.22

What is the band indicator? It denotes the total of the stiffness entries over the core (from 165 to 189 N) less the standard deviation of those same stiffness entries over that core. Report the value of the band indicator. 425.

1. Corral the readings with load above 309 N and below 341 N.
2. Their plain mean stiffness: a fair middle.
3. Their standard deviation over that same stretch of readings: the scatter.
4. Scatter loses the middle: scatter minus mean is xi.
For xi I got -57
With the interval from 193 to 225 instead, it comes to -66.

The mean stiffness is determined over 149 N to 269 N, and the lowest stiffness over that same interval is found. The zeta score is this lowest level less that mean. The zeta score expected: -8.65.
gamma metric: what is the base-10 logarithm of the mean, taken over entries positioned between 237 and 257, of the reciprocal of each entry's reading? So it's -1.84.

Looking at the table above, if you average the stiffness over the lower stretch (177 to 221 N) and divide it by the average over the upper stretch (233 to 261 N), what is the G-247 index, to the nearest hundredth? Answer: 1.02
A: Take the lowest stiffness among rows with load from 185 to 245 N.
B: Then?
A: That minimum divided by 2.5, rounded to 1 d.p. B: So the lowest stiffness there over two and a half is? 25.7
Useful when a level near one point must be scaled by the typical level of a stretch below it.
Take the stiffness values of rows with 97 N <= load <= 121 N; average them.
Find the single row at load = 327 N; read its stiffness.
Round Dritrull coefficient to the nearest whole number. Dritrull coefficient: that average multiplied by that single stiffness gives 4769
